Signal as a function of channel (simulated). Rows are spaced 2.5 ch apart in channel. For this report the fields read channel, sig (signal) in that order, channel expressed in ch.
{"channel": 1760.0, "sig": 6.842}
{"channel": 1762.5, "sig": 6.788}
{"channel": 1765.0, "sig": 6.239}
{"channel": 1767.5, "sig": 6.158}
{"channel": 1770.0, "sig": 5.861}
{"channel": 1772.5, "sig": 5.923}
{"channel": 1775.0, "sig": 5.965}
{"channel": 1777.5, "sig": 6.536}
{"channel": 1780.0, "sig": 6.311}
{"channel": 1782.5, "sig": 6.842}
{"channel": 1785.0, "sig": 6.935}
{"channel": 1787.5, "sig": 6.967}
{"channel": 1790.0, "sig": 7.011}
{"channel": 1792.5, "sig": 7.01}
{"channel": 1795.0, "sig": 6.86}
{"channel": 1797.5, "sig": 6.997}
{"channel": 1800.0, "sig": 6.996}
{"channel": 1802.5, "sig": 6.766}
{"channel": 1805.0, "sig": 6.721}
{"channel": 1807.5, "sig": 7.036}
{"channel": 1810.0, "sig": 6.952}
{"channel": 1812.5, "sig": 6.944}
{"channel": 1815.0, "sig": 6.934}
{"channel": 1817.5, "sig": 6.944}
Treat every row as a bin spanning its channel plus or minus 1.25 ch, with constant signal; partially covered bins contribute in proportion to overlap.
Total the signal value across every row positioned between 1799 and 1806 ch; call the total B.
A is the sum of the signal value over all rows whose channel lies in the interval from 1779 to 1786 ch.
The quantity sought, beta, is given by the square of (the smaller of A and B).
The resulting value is 404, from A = 20.1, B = 20.5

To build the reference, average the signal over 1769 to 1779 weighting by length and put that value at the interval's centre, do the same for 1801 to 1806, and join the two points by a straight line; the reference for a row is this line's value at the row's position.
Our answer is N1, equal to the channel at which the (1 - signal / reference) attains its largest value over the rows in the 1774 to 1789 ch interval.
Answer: 1775.0 ch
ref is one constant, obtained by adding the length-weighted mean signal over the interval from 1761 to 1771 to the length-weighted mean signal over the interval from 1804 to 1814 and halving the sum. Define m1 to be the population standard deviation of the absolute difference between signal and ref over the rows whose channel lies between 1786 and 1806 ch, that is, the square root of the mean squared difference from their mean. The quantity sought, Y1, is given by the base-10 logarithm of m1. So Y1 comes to -0.958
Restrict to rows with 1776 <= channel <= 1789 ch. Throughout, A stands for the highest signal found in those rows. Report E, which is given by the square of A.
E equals 48.5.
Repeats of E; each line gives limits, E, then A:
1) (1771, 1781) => 42.7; 6.536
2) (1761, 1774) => 46.1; 6.788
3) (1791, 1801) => 49.1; 7.01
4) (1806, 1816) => 49.5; 7.036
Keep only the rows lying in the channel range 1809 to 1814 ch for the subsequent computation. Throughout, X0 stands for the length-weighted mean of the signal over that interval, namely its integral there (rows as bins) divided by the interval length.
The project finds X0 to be 6.95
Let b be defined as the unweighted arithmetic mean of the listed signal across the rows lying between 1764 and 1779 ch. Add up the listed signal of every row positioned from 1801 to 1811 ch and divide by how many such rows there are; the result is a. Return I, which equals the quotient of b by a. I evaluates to 0.89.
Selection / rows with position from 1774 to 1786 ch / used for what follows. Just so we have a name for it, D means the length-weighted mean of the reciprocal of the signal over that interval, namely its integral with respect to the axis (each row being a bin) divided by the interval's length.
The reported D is 0.154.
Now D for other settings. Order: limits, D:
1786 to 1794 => 0.143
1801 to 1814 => 0.145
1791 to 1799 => 0.144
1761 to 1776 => 0.162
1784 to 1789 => 0.144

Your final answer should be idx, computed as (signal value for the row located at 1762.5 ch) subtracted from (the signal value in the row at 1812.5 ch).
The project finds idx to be 0.16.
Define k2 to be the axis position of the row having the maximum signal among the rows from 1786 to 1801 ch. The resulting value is 1790.0 ch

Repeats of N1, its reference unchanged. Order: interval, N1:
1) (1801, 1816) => 1815.0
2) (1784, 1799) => 1795.0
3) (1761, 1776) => 1775.0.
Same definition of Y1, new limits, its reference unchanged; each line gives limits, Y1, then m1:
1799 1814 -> -0.931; 0.117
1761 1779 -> -0.623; 0.238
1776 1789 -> -0.979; 0.105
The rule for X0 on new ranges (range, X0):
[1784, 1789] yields 6.95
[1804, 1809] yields 6.89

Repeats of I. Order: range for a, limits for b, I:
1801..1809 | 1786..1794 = 1.02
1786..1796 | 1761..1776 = 0.88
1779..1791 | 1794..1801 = 1.02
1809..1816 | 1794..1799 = 1.00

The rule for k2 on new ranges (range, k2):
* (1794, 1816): 1807.5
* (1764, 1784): 1782.5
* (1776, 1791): 1790.0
